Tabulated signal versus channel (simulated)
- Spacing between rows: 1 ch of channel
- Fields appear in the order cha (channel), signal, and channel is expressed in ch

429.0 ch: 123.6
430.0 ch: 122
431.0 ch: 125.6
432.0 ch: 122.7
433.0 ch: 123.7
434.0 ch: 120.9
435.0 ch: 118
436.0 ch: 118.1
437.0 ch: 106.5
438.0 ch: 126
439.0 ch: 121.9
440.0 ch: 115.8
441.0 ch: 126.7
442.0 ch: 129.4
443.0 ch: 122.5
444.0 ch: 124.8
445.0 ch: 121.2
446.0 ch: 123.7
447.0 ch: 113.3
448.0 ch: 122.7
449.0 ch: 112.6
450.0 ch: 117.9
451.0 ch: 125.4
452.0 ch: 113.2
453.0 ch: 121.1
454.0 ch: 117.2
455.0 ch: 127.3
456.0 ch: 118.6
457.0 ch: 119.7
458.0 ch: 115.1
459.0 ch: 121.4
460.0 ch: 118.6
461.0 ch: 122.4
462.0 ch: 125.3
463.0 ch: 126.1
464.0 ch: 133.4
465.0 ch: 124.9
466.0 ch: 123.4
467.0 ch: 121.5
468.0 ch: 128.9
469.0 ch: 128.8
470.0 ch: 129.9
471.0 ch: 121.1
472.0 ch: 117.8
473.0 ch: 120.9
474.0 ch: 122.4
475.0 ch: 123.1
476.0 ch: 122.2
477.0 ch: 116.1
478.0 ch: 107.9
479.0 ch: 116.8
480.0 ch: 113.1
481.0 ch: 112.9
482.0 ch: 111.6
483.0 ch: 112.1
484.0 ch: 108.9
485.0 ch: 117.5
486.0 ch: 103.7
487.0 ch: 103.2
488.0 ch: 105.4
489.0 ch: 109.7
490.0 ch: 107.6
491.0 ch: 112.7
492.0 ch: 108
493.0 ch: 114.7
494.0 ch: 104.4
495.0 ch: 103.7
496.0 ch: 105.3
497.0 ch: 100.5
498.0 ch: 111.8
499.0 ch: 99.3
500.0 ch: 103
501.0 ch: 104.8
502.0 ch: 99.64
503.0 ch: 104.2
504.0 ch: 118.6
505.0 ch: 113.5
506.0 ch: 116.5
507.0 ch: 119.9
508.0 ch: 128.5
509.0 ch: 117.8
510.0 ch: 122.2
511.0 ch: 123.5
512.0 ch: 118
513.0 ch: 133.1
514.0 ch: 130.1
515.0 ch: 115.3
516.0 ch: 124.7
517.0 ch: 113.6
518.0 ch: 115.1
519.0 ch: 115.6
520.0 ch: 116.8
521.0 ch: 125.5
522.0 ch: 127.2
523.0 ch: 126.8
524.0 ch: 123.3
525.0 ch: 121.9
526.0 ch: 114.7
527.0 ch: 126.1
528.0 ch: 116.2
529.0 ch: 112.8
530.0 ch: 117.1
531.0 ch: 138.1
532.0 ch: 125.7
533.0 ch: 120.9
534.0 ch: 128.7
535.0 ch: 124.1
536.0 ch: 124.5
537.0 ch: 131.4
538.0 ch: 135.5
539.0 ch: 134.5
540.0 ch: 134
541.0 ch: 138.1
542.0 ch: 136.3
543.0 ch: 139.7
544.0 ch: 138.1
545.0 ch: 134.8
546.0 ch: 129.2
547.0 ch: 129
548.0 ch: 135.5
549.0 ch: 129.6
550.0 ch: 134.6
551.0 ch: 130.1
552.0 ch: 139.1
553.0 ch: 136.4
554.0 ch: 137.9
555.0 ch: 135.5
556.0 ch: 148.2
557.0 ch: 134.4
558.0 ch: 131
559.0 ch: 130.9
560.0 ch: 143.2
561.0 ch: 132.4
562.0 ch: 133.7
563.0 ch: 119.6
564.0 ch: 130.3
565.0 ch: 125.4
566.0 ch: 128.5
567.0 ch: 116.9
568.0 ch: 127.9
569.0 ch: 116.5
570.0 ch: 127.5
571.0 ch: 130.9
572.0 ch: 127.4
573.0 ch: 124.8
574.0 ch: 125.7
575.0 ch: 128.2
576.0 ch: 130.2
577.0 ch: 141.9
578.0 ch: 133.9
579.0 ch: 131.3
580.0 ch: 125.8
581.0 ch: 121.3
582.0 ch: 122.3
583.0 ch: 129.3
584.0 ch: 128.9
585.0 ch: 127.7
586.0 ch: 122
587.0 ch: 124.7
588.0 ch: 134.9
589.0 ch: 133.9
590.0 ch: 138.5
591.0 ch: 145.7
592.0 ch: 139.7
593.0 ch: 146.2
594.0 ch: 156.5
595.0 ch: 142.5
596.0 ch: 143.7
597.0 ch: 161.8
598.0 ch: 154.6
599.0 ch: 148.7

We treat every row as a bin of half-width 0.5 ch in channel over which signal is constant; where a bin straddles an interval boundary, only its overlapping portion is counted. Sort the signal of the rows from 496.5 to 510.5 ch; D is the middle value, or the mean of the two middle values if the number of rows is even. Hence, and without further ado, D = 113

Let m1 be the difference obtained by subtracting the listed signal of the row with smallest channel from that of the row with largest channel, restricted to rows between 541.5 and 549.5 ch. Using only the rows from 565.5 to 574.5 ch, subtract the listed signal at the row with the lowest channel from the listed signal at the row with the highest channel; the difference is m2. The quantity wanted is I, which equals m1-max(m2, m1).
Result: -4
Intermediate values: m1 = -7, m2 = -3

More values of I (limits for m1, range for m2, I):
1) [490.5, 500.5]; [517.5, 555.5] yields -30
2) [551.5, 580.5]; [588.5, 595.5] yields -22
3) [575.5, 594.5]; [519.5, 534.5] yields 0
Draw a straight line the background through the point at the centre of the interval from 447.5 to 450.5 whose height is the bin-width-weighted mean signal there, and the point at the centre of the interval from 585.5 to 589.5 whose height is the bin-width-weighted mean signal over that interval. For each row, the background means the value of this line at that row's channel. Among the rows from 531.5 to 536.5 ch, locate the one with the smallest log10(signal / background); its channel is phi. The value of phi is 533.0 ch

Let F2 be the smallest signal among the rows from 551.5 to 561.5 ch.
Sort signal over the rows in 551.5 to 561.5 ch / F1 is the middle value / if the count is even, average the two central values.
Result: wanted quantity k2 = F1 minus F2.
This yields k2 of 5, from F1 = 136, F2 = 130.9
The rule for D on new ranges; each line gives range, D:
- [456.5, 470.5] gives 124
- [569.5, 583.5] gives 128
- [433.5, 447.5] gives 122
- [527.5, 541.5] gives 127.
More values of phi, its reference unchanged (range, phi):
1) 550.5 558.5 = 551.0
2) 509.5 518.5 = 517.0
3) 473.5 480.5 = 478.0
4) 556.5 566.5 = 563.0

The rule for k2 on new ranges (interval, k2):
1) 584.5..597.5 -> 18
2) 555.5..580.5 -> 14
